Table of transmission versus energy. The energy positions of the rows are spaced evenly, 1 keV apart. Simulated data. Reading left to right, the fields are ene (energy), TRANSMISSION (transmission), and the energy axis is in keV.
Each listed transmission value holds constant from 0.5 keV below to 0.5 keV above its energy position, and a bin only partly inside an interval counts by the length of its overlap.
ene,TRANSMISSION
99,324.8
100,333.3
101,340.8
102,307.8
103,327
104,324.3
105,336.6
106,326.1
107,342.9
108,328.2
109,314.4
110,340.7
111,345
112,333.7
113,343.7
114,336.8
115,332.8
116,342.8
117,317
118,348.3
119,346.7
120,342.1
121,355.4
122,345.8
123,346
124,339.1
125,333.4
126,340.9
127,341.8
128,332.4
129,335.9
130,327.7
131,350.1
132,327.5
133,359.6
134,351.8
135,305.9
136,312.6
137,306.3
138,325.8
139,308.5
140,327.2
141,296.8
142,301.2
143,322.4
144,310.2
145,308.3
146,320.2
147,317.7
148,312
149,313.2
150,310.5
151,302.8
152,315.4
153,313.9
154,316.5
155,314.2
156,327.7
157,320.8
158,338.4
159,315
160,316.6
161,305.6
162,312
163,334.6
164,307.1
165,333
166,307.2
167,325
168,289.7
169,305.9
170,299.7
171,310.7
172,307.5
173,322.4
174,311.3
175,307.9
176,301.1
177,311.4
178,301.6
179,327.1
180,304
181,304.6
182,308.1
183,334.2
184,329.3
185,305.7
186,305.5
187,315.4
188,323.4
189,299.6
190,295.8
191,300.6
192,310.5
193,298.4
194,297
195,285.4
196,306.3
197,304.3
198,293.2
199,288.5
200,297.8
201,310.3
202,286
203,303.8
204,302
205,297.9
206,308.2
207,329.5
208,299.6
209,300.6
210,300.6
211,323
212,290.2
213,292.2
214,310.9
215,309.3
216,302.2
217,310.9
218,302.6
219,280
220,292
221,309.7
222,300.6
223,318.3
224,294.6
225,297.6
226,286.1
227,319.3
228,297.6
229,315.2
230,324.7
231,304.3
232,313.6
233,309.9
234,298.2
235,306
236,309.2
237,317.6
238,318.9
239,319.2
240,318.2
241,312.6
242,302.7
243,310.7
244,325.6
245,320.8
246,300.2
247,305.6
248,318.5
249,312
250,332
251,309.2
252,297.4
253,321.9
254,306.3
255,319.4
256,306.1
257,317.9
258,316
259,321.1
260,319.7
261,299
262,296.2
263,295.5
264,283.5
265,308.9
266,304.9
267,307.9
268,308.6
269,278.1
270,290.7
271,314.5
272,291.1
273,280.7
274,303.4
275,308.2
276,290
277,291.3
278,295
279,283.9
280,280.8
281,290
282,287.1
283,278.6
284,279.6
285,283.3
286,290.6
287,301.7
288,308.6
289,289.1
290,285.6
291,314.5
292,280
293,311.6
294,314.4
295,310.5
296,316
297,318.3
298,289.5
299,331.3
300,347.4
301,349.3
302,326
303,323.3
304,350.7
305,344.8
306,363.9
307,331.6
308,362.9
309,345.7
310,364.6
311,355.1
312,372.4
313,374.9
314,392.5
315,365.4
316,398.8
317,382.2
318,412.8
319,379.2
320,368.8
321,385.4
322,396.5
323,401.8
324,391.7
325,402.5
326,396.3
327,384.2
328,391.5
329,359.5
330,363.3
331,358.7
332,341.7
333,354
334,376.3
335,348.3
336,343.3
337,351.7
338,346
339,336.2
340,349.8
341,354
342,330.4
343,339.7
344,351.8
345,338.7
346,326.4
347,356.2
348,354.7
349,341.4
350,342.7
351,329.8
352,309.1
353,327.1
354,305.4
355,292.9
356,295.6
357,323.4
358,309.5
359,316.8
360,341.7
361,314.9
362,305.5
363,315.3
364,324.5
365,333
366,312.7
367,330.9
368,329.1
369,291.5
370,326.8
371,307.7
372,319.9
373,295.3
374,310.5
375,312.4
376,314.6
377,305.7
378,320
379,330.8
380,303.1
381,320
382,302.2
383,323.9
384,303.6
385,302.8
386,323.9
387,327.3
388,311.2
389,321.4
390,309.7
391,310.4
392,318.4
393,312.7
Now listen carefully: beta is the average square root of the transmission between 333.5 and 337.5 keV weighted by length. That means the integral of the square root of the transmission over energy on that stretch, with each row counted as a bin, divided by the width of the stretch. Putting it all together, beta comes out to 18.8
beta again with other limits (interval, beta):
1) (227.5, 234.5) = 17.6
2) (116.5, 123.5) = 18.5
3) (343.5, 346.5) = 18.4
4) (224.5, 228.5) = 17.3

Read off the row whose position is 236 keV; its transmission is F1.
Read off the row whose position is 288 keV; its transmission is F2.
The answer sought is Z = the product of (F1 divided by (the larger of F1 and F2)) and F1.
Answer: 309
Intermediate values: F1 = 309.2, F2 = 308.6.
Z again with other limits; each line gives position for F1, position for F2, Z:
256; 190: 306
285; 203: 264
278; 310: 239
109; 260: 309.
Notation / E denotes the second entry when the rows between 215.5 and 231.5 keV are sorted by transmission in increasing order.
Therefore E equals 286.1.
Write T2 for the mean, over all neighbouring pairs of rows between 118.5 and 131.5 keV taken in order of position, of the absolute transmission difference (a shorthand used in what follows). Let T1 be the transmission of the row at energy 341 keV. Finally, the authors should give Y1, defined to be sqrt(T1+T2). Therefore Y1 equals 19.0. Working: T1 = 354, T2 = 7.7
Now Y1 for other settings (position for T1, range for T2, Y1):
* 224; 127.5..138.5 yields 17.7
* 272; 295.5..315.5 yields 17.6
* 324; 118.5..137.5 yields 20.1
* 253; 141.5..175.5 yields 18.3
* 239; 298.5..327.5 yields 18.3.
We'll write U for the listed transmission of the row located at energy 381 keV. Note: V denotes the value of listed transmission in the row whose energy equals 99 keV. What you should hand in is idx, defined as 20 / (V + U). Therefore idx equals 0.0310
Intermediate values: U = 320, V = 324.8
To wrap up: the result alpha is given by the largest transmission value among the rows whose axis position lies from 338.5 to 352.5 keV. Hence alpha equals 356.2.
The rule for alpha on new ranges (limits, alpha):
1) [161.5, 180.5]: 334.6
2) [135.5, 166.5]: 338.4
